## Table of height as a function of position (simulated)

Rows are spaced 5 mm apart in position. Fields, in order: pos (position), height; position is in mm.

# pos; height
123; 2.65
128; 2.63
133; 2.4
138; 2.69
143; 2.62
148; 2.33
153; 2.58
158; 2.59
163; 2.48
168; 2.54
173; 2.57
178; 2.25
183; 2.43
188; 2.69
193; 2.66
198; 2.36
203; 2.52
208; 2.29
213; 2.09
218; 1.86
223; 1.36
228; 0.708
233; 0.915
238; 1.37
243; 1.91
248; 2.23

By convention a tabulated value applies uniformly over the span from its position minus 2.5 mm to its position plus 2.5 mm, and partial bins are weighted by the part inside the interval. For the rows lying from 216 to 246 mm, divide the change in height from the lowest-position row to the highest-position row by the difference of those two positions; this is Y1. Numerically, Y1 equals 0.002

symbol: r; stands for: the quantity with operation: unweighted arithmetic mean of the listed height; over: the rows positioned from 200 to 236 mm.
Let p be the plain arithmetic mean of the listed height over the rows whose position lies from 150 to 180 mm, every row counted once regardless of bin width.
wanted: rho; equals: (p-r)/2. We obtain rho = 0.4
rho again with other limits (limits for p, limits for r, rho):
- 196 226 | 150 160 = -0.3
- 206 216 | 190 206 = -0.2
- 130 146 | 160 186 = 0.1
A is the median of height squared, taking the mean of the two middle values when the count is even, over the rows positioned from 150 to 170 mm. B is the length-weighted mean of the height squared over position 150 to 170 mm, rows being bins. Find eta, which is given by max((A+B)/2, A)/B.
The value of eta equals 1.01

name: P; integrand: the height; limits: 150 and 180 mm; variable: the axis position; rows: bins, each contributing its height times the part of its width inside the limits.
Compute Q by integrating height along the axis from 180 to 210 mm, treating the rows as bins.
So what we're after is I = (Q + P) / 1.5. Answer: 100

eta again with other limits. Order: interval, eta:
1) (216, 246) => 0.95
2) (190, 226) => 1.09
